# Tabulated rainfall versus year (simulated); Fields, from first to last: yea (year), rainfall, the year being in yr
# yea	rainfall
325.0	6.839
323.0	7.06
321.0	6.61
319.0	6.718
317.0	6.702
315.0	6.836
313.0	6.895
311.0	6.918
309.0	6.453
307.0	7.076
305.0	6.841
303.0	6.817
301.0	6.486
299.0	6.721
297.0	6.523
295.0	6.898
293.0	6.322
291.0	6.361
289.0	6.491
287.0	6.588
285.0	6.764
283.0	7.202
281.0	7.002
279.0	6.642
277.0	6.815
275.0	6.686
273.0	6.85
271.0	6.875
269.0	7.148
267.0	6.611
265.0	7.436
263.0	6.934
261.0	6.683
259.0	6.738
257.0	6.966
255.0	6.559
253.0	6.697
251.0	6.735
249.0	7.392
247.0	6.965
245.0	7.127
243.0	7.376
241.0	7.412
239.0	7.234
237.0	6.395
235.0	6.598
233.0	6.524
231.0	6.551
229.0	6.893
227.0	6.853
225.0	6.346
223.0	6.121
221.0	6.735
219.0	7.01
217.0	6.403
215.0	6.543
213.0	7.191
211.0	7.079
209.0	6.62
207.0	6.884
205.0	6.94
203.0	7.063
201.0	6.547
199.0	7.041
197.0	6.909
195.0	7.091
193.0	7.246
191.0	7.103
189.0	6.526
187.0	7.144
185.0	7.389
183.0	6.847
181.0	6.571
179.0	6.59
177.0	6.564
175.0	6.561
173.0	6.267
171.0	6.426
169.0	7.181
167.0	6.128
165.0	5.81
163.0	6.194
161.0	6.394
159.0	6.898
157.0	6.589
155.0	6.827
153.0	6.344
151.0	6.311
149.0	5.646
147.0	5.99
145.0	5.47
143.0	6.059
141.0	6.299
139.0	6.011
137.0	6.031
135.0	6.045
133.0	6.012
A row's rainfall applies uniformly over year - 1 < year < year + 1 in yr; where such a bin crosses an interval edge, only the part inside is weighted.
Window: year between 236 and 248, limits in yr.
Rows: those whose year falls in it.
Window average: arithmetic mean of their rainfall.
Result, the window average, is 7.1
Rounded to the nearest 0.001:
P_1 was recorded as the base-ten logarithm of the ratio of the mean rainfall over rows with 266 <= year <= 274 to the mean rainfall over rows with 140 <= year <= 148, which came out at 0.062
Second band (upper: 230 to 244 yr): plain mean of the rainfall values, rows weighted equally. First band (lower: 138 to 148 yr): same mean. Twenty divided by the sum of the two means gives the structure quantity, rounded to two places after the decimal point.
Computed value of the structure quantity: 1.56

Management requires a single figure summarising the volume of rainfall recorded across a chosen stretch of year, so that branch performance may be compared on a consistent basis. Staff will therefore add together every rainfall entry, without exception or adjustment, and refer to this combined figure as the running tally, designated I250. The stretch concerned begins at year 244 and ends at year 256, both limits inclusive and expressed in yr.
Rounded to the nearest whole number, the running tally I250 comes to 41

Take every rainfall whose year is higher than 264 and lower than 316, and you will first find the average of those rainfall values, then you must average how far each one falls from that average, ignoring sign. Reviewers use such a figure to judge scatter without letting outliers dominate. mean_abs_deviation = 0.208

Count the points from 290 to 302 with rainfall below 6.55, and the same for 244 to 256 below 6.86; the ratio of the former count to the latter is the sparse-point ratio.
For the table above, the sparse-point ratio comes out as 1.3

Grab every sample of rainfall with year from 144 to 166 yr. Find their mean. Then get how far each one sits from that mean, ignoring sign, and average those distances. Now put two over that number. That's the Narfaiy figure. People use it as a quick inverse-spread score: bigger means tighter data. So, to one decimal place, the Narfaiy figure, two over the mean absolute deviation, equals 5.5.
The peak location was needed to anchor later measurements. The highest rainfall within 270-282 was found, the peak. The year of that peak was 281.0 yr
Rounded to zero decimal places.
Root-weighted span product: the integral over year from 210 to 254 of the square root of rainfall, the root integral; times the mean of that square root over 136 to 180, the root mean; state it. 288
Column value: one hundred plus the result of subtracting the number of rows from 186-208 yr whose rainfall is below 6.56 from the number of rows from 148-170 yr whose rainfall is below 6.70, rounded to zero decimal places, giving 106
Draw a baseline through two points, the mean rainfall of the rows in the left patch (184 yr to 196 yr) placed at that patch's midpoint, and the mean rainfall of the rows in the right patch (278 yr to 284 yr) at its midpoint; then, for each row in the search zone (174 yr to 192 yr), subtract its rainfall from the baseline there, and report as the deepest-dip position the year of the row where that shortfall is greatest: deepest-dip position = 189.0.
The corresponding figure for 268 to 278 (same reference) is 275.0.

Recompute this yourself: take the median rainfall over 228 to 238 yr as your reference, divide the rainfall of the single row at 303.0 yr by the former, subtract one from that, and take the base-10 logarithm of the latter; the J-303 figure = -1.4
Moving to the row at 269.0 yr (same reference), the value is -1.0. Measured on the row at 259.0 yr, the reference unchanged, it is -1.5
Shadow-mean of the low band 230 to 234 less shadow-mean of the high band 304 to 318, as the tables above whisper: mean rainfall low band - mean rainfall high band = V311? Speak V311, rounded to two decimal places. -0.28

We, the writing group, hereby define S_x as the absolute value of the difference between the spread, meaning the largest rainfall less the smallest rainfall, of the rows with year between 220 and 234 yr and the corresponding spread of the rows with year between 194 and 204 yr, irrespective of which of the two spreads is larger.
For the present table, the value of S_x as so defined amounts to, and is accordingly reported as 0.23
